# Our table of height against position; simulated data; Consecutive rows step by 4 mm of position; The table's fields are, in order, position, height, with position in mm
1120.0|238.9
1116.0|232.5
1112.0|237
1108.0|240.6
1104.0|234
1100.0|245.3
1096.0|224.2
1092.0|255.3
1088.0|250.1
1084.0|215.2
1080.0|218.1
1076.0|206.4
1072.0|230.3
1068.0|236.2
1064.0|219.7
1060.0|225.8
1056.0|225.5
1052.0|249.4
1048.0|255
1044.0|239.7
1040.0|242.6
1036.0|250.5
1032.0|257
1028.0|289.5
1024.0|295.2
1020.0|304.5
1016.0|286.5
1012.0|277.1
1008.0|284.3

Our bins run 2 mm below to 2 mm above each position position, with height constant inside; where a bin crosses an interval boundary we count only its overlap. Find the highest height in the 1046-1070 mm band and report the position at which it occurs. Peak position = 1048.0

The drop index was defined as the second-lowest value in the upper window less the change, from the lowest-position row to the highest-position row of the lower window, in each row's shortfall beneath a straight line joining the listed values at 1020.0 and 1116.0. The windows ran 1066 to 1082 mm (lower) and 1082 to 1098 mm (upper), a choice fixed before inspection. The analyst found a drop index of 215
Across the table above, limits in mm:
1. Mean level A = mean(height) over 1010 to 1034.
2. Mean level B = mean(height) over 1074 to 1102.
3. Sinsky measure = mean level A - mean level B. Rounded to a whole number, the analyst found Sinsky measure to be 54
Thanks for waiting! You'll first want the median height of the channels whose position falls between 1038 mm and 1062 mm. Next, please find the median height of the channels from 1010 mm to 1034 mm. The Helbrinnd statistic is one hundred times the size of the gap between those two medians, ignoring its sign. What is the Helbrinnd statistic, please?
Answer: 4685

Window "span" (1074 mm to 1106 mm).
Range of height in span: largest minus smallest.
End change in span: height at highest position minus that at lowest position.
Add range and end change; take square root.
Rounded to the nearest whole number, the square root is 9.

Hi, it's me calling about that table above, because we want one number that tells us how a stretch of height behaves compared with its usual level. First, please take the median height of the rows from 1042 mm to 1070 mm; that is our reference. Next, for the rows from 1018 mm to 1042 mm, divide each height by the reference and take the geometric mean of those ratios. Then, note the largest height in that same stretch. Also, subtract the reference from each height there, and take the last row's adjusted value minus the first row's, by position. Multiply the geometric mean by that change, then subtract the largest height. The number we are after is -376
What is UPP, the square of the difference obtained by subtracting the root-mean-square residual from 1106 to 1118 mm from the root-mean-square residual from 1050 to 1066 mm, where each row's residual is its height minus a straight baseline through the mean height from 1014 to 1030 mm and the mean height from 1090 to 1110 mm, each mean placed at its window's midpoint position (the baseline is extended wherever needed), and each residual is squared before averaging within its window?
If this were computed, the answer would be 1199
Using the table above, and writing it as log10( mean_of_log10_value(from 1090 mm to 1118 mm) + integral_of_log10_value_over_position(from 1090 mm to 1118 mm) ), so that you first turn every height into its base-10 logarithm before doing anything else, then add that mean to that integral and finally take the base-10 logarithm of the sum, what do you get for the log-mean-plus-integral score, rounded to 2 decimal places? 1.84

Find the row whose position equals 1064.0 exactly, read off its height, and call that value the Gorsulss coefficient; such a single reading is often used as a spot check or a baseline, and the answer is 219.7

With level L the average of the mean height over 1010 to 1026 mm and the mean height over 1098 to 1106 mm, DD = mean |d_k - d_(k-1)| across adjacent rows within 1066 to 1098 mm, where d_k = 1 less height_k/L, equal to 0.0623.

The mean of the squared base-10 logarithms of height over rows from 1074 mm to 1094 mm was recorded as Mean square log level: 5.56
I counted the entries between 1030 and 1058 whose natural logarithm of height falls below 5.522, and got 4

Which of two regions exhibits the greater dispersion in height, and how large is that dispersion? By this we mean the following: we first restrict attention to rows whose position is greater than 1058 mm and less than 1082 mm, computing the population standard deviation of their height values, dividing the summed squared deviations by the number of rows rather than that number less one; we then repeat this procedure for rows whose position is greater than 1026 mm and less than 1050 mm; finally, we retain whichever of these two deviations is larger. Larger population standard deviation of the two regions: 16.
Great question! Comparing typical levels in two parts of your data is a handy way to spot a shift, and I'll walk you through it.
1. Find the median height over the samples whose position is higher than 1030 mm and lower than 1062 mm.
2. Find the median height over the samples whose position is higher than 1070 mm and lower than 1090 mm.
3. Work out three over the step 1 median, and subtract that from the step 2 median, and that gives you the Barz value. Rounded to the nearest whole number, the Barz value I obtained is 218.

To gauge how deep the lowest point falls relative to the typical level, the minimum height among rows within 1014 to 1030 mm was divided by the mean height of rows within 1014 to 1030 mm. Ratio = 0.975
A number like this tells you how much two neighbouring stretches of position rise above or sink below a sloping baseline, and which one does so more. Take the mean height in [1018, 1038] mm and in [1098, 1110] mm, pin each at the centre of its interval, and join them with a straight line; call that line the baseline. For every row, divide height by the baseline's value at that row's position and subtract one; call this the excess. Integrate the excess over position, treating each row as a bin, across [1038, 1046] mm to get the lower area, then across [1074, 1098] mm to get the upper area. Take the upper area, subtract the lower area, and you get -1.1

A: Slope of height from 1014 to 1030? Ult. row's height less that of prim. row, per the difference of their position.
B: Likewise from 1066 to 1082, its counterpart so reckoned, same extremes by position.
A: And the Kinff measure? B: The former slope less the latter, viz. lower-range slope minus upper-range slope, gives 1.8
